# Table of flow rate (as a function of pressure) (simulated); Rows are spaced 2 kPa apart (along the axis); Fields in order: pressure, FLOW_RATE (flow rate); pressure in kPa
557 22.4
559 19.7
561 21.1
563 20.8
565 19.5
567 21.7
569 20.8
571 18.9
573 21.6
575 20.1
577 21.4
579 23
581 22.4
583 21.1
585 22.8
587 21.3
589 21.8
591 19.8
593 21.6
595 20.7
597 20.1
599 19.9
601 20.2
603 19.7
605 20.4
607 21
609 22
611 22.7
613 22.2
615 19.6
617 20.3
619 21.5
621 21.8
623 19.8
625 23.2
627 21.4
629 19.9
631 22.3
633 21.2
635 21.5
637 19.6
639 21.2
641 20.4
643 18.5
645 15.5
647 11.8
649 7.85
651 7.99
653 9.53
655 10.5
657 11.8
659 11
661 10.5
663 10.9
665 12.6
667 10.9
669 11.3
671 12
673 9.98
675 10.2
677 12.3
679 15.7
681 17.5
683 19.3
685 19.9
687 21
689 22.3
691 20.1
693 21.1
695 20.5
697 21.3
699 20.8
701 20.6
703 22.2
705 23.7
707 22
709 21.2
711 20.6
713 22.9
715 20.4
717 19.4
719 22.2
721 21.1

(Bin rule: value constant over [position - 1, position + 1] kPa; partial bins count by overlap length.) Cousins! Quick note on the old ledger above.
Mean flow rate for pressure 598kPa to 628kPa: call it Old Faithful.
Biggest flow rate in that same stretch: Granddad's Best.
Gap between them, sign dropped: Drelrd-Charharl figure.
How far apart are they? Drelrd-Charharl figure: 2.2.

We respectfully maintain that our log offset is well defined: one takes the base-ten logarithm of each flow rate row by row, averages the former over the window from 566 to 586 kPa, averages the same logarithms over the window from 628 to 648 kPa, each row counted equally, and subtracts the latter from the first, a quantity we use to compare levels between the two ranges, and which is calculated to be 0.05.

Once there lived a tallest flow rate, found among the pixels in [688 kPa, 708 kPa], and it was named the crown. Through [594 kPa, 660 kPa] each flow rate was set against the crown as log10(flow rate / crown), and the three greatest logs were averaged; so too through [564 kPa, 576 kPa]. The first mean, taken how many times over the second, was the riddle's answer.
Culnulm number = 0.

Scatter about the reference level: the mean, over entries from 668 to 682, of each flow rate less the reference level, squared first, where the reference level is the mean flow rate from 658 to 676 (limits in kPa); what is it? 10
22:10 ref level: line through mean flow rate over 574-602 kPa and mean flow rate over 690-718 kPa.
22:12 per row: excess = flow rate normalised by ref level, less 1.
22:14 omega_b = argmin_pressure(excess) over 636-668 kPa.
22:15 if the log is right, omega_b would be 649 kPa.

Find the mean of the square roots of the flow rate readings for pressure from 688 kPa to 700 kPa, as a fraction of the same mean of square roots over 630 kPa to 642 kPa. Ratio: 1.00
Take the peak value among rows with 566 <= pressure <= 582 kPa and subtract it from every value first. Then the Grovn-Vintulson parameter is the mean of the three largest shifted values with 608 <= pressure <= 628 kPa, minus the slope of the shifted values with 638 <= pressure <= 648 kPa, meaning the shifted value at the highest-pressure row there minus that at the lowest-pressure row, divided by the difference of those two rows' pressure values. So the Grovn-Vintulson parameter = 0.9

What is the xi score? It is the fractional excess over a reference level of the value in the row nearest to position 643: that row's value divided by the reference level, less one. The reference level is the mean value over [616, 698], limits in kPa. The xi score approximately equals 0.12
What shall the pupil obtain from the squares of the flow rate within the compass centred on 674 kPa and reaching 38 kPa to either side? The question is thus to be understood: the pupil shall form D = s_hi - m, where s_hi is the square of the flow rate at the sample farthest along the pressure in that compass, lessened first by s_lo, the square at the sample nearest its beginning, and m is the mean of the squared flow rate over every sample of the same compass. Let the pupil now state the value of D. -248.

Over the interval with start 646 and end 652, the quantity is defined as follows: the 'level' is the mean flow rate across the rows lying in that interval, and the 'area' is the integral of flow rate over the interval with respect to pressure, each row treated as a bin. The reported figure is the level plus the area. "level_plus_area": 64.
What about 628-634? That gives 148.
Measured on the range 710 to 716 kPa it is 149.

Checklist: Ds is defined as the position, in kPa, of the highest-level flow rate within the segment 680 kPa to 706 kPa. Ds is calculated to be 705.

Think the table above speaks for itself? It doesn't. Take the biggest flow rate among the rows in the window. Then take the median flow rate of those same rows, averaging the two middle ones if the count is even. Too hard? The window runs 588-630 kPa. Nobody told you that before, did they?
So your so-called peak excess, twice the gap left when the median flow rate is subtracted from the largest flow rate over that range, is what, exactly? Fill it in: 5.0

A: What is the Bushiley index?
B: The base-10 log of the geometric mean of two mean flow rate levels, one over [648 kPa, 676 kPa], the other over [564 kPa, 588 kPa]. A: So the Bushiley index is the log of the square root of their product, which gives 1.17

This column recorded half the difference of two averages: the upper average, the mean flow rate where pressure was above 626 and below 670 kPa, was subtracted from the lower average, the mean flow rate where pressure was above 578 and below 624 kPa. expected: 3.1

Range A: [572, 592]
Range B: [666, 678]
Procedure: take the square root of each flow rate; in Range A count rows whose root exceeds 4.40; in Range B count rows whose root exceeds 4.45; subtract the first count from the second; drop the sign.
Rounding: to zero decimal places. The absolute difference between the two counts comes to 10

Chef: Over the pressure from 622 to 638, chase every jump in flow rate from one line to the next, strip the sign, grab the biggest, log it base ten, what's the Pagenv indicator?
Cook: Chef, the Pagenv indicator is 0.53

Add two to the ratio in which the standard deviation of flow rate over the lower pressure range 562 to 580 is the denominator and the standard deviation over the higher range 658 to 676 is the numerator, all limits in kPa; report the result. 2.7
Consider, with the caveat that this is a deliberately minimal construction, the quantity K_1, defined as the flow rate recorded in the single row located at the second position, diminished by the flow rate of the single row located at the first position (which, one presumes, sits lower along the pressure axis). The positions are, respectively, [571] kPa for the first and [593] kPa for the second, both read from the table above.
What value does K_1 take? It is 3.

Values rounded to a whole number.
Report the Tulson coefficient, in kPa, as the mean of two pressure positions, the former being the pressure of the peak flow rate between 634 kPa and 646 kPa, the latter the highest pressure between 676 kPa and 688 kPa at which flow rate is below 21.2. 661 kPa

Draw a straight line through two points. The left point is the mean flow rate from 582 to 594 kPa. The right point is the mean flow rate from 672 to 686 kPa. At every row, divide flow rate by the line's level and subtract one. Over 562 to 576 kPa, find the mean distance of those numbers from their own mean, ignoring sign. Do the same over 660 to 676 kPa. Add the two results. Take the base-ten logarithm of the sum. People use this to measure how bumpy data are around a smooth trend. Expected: -1.10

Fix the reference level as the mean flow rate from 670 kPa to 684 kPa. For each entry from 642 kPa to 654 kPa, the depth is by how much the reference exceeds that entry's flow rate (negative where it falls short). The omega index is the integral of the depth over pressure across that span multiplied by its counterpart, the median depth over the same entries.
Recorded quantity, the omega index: 76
